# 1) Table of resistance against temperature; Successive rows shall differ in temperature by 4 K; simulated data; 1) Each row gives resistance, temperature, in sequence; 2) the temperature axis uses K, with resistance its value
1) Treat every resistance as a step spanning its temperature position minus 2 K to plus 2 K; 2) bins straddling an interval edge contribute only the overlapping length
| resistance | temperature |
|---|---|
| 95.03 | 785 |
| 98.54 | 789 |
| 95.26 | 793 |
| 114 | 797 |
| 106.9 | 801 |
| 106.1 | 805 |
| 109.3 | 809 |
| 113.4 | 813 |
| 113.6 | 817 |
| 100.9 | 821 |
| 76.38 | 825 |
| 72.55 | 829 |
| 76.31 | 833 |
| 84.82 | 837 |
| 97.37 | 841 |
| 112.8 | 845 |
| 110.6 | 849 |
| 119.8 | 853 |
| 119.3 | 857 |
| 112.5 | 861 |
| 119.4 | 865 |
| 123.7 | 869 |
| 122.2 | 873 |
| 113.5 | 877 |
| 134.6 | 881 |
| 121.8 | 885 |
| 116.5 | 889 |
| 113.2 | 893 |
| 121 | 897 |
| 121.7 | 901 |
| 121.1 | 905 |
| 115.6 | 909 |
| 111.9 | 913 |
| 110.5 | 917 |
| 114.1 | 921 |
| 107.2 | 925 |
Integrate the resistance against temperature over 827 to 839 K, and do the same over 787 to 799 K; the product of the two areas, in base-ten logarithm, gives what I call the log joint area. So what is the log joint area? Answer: 6.06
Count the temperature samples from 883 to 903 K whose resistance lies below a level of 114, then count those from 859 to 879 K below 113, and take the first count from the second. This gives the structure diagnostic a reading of 0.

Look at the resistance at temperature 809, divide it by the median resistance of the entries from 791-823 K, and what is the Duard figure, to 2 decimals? 1.01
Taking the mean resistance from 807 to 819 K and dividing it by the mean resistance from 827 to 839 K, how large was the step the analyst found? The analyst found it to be 1.44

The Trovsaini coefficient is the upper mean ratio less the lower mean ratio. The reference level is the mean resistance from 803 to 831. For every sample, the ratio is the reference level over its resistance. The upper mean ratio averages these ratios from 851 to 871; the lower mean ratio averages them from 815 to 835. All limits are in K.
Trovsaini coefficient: -0.33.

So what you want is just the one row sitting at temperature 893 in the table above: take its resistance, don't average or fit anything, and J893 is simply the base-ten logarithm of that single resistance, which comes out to 2.05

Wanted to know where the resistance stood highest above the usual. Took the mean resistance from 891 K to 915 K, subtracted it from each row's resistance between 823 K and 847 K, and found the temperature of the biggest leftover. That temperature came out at 845 K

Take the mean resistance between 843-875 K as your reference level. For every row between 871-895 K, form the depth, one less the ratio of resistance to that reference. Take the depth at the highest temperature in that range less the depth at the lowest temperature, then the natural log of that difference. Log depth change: -2.6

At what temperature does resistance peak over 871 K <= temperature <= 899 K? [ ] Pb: 881 K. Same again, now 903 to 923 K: 905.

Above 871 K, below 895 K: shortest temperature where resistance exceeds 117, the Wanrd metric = 873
